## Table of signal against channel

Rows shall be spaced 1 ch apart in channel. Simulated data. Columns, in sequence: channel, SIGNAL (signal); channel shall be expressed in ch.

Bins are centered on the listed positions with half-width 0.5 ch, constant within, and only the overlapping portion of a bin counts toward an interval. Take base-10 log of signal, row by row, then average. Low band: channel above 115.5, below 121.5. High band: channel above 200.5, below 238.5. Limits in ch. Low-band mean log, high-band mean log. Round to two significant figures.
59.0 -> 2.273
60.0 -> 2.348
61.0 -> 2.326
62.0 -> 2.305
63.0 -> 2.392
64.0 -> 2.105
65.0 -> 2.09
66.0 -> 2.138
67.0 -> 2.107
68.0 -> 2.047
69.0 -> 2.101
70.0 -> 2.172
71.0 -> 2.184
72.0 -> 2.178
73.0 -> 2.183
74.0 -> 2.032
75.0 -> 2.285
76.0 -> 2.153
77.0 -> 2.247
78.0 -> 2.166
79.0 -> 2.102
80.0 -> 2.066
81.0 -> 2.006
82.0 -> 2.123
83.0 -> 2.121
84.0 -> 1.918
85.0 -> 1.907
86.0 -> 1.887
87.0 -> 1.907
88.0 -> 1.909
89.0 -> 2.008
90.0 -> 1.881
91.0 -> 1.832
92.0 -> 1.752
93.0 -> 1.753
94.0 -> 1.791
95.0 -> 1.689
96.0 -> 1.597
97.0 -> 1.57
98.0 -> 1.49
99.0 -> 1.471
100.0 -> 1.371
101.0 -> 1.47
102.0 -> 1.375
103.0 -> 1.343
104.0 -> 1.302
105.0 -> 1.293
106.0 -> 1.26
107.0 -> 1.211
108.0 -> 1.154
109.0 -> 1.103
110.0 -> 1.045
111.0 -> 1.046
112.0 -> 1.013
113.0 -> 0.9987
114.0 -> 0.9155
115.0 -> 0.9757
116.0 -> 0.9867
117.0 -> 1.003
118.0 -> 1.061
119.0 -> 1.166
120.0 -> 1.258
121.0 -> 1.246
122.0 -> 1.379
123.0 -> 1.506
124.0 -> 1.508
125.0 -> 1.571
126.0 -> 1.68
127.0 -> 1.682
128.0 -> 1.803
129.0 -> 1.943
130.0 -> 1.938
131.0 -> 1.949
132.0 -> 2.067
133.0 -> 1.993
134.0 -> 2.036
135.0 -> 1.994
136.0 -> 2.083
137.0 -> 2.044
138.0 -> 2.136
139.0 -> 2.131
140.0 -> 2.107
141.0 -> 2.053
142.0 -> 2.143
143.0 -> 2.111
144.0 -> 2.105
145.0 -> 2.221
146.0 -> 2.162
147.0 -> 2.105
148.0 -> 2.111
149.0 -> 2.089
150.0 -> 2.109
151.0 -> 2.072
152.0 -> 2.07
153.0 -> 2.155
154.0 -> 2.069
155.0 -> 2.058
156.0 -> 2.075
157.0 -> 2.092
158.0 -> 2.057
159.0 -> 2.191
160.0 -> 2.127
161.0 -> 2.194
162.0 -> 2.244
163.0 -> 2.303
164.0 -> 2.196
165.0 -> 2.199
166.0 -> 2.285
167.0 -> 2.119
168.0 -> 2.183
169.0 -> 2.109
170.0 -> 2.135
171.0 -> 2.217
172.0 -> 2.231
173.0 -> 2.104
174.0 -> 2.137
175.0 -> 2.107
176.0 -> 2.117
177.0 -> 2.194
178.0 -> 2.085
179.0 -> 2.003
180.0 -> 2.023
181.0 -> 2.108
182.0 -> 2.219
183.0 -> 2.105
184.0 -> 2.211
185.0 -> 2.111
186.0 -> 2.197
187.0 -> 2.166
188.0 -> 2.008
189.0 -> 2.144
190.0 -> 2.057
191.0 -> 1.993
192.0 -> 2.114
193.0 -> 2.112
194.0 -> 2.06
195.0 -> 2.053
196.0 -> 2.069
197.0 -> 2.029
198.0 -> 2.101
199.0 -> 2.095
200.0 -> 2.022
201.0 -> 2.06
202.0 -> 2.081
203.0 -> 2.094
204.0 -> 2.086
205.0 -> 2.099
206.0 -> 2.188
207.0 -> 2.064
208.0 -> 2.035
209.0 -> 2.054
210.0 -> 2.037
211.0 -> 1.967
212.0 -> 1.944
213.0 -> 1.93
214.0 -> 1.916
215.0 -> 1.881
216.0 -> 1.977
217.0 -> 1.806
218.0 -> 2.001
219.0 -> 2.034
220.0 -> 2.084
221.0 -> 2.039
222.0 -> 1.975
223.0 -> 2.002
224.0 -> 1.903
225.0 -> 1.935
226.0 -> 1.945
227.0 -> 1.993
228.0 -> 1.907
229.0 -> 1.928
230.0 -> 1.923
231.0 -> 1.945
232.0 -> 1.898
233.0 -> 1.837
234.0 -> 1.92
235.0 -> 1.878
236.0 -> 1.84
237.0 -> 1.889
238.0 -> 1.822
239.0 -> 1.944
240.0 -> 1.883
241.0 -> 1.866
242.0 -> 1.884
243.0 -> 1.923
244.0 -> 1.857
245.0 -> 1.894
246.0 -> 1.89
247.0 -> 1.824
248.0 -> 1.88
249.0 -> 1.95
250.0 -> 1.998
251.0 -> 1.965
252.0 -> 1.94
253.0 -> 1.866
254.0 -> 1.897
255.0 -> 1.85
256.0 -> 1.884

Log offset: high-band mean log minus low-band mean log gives 0.25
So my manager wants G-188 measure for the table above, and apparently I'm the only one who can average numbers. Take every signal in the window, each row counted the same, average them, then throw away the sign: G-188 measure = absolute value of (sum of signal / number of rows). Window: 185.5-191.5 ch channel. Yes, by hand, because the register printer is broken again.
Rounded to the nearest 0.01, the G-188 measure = 2.09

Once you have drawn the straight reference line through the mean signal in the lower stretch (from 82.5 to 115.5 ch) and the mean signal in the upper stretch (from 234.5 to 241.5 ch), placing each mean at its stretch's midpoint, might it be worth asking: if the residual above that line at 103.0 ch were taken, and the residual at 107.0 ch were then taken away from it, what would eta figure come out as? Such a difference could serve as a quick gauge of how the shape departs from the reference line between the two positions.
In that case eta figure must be 0.1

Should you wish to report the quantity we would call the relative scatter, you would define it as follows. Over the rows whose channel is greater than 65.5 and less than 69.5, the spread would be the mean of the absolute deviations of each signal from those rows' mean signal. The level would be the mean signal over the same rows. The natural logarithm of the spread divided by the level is -4.4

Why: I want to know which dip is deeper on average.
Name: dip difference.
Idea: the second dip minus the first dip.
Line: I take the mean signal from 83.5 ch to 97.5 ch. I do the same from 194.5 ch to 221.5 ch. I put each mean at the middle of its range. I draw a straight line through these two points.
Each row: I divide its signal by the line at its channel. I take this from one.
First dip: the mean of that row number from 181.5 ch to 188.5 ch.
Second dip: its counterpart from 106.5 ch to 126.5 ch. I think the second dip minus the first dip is 0.44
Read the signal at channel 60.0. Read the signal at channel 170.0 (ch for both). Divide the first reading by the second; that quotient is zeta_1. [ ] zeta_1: 1.1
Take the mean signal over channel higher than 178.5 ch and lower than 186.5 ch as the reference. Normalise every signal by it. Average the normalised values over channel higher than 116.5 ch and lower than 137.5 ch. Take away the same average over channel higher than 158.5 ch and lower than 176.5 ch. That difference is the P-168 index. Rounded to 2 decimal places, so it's -0.24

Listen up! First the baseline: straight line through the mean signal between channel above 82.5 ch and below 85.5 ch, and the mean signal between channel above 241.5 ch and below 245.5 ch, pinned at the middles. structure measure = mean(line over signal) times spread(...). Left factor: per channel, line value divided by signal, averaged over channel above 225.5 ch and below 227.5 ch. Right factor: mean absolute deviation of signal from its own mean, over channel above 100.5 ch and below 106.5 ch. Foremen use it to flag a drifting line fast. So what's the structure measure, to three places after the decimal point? 0.054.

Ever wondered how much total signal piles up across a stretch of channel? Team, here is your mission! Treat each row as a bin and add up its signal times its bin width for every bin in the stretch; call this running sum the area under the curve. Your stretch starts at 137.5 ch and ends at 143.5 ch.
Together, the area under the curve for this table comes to 12.7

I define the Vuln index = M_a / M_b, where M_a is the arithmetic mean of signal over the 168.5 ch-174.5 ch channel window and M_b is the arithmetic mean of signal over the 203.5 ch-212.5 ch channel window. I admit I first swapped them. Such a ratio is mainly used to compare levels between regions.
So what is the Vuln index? 1.05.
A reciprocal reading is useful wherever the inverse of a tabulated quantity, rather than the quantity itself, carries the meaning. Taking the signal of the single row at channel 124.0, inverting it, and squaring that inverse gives 0.44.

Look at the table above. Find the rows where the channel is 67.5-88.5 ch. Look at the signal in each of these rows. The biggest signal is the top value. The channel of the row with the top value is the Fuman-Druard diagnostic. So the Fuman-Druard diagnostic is 75.0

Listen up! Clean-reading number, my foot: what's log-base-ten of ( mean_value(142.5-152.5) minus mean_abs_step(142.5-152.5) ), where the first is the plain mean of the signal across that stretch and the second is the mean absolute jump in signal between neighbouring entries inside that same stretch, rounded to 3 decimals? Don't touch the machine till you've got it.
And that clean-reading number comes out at 0.318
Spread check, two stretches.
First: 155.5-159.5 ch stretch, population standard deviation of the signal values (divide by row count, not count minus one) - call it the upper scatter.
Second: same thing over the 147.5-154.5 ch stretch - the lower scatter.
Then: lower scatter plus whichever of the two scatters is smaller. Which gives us 0.058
